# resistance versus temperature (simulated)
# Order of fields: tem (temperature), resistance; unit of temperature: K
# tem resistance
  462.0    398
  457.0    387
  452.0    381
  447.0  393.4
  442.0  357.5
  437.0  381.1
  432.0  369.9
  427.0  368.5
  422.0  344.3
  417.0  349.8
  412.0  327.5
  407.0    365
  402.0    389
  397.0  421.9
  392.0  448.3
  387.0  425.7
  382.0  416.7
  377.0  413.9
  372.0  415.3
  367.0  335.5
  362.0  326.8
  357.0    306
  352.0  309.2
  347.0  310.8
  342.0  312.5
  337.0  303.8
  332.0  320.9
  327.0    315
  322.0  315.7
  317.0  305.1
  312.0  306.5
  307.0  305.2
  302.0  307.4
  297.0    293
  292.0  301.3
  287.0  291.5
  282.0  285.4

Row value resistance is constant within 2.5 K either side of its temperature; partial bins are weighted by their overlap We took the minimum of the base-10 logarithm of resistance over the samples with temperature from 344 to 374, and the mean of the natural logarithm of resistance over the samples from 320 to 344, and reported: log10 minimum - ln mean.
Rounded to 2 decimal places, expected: -3.26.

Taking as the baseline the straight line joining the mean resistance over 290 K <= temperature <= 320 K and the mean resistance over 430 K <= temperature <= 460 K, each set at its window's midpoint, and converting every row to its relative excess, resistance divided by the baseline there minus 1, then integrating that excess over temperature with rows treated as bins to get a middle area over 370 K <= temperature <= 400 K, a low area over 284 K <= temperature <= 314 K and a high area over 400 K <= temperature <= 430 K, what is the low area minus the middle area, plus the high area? -7.1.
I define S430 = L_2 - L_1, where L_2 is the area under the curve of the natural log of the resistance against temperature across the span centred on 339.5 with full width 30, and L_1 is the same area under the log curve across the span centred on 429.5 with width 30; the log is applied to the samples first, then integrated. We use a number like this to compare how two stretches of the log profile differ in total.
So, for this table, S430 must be -4.4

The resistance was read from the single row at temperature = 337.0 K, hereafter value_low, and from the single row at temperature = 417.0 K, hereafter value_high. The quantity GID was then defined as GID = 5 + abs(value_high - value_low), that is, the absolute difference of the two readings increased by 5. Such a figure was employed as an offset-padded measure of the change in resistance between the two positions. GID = 51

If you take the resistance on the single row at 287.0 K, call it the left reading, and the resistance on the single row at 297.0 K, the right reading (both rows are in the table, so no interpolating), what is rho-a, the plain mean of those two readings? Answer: 292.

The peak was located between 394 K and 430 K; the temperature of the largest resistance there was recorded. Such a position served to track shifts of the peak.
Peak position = 397.0 K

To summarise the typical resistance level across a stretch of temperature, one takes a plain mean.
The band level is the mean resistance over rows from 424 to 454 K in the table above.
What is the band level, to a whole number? 375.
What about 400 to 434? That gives 359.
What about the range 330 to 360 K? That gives 311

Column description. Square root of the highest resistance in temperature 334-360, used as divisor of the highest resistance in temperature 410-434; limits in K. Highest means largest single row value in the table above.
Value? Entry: 20.9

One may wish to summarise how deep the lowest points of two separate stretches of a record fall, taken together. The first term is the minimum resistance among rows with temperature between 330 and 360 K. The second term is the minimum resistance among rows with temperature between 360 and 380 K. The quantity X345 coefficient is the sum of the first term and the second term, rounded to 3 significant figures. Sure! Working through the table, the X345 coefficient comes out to 631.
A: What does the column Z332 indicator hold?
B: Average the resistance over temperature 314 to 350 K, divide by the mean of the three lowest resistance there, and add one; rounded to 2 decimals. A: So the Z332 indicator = 2.02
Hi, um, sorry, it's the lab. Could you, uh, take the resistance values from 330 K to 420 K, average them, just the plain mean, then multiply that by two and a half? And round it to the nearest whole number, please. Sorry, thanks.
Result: 903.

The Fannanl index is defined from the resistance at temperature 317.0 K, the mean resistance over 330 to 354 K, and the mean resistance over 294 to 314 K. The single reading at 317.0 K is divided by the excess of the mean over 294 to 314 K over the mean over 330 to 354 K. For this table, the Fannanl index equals -36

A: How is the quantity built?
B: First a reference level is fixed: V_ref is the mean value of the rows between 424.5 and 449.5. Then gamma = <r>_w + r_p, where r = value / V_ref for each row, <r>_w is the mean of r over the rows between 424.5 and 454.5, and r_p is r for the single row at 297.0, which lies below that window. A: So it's 1.79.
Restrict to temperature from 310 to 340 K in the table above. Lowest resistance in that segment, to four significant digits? 303.8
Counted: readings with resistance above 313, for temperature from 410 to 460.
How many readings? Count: 10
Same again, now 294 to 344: 3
